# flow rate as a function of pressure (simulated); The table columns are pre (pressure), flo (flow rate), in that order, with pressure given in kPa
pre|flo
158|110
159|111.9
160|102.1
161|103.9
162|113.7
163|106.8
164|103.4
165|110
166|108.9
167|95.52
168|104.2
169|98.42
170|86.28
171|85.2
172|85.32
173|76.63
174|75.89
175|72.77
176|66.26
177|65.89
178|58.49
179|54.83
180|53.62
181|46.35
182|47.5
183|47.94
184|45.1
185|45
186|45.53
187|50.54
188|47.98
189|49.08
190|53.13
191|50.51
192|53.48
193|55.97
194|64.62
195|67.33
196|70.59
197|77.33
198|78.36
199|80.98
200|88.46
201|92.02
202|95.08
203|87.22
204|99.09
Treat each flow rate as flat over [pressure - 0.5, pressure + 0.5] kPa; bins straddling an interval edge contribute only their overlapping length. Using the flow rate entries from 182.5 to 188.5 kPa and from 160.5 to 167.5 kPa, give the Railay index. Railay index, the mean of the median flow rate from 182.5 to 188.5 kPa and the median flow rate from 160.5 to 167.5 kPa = 77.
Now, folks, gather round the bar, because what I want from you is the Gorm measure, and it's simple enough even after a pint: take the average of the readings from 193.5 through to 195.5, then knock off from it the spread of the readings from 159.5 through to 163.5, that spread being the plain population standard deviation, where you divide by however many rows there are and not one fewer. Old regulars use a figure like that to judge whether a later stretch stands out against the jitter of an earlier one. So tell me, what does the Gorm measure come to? 62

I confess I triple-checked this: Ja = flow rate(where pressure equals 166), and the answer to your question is 108.9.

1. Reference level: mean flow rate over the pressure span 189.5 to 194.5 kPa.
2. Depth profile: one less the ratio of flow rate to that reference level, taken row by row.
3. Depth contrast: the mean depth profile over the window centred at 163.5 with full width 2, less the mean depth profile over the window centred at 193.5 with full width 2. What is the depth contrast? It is -0.8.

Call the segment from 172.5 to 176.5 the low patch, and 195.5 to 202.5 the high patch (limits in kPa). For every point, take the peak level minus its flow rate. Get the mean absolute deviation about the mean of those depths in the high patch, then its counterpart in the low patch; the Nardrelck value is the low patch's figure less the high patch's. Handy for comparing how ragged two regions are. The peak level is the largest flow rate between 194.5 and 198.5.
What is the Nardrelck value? -4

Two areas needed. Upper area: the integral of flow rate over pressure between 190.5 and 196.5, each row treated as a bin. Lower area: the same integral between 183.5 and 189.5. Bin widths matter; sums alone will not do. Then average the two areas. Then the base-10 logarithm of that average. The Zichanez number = 2.51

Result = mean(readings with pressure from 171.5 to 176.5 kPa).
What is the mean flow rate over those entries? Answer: 75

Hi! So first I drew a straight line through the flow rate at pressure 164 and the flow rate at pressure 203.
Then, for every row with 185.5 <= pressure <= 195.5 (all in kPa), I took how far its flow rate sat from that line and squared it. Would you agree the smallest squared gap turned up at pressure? 195 kPa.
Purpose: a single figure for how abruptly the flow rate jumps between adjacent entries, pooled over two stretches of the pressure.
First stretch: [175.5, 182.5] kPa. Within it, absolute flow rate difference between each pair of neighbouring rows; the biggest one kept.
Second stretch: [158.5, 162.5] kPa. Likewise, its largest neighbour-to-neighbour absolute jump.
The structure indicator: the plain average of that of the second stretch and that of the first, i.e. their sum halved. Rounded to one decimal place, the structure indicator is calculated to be 8.6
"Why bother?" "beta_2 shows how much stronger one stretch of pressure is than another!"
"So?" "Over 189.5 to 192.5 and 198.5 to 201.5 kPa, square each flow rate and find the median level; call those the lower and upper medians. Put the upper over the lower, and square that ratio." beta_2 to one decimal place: 7.7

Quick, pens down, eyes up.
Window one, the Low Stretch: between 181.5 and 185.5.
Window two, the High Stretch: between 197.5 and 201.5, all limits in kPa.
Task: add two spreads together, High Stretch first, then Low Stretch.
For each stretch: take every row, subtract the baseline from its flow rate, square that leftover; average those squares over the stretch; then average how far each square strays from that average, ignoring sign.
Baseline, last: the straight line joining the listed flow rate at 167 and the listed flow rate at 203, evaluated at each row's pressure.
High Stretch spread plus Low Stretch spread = 133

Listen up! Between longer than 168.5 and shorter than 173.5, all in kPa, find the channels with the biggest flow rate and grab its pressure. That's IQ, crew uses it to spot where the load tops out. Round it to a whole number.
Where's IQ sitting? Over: 169 kPa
